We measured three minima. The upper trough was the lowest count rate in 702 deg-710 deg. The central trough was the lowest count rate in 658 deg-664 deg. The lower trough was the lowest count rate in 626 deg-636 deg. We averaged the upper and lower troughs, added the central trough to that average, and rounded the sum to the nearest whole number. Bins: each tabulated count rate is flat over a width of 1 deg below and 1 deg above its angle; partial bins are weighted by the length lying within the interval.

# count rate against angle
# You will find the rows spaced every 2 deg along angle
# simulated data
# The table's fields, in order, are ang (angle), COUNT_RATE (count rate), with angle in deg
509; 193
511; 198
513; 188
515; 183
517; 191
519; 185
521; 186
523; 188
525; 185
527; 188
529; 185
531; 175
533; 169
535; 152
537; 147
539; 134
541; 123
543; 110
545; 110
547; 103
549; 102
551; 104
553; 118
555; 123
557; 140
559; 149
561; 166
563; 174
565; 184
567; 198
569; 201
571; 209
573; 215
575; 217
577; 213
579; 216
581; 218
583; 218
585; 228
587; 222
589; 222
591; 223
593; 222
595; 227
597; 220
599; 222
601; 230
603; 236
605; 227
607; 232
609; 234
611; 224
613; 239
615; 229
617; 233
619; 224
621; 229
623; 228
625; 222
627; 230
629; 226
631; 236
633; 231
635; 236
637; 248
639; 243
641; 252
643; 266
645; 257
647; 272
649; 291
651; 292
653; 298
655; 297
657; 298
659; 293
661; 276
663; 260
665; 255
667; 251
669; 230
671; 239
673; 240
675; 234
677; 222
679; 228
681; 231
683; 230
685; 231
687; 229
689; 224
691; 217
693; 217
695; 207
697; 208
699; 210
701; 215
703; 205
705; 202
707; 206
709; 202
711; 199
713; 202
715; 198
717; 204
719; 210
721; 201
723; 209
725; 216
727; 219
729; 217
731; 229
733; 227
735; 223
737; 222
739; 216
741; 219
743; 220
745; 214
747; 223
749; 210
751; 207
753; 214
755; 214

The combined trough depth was 474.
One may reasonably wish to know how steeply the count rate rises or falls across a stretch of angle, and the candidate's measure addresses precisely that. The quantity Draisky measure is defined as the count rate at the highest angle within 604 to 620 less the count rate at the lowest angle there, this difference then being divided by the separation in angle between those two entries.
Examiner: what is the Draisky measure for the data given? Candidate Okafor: 0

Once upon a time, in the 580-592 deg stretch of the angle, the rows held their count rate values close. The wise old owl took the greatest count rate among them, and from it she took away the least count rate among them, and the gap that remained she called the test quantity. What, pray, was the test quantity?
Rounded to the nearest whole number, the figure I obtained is 10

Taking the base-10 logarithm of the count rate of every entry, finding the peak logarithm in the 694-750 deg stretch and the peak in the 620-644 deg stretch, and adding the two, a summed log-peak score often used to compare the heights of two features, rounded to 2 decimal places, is 4.78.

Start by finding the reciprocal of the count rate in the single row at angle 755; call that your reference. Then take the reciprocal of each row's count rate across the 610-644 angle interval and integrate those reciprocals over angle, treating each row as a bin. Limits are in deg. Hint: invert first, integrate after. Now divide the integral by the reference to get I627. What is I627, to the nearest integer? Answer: 31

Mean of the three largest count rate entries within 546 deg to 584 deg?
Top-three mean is 218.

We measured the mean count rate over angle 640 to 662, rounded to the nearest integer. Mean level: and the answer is 281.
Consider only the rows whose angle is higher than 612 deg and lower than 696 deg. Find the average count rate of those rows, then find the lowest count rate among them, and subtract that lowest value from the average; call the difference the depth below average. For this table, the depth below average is 38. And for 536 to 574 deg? 46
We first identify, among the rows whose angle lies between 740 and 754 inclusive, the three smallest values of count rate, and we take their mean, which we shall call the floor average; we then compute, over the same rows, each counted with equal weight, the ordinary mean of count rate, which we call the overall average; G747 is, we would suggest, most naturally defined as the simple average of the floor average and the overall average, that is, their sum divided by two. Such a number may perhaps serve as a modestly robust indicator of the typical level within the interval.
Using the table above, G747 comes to 213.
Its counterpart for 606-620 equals 228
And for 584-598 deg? 222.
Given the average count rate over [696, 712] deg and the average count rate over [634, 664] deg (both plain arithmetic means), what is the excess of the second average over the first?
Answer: 66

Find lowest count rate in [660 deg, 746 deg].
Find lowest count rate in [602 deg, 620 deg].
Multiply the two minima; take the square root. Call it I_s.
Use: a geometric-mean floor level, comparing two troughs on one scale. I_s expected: 211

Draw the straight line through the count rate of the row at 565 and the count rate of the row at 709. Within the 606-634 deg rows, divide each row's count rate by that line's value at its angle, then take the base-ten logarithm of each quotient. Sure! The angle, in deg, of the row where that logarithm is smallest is 625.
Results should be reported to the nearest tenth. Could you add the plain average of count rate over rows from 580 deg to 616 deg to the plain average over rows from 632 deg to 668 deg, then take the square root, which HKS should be 22.2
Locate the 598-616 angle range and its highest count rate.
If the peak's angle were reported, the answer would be 613 deg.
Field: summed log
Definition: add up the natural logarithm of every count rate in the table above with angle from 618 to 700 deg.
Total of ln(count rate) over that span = 225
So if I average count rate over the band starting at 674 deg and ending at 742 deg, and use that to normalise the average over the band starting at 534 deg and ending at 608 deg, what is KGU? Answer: 0.85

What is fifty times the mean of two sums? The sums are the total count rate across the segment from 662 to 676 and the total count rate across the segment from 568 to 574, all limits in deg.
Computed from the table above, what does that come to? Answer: 58350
